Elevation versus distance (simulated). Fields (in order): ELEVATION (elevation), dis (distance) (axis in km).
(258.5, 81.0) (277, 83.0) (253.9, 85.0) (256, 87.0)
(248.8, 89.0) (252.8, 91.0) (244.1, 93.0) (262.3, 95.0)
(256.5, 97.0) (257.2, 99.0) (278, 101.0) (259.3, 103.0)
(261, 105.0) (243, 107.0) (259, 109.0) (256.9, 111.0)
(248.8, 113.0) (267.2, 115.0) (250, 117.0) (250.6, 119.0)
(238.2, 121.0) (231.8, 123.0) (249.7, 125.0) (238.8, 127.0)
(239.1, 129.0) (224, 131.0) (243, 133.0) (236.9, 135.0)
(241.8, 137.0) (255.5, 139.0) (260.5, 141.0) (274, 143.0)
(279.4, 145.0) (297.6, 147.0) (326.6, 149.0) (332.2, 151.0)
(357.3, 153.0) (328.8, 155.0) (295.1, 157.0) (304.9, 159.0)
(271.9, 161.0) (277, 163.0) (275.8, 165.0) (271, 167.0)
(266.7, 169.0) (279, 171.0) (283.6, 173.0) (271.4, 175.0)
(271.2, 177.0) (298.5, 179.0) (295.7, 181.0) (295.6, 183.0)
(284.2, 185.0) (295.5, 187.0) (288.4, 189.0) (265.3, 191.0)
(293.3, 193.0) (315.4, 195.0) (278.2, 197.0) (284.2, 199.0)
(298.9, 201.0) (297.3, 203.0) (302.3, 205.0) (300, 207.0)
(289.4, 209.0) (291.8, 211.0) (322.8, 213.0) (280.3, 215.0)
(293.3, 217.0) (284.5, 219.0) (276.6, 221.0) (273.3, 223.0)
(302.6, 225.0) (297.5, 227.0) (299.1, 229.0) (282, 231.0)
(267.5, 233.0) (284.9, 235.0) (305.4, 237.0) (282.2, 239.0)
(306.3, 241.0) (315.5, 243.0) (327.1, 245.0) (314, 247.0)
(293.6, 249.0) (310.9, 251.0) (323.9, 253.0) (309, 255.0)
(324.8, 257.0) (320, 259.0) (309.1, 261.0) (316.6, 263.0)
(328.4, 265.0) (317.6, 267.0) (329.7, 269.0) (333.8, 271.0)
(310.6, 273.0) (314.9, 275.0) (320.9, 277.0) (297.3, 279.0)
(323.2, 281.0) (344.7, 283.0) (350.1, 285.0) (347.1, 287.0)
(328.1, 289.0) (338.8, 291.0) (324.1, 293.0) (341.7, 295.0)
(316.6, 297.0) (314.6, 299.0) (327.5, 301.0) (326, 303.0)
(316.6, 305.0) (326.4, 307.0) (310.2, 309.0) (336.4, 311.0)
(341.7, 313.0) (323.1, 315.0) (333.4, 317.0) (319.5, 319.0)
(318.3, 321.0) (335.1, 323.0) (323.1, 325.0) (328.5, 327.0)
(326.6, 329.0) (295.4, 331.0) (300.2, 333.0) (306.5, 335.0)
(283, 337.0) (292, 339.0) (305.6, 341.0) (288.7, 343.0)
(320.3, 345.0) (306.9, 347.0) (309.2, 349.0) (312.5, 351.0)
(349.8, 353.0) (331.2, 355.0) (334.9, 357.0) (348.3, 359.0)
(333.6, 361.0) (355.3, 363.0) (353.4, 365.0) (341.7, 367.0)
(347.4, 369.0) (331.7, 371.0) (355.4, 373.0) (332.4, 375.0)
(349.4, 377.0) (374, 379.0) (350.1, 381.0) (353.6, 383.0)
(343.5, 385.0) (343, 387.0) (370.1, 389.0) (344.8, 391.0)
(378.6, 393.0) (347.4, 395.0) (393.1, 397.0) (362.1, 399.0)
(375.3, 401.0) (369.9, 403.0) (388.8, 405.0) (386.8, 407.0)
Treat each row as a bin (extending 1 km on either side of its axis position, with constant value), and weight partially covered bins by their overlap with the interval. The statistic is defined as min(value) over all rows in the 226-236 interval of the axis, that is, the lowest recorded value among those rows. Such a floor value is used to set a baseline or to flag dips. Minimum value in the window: 267.5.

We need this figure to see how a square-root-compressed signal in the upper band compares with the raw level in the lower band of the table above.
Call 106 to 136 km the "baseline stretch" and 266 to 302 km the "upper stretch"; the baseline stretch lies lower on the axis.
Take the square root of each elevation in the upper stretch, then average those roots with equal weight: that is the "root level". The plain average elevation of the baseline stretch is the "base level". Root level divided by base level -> 0.0737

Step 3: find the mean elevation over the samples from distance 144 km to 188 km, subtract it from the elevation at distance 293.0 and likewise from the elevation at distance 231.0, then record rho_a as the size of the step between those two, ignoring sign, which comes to 42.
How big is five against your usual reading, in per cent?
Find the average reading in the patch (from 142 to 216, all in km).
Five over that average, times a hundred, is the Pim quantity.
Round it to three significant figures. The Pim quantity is 1.71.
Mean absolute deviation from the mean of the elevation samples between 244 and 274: 8.3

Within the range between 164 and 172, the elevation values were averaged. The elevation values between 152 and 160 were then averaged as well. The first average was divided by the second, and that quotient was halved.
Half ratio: 0.425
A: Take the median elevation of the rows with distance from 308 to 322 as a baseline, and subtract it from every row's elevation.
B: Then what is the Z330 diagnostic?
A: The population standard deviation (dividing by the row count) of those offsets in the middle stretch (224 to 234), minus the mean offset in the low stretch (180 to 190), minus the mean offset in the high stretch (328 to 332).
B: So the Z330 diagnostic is 56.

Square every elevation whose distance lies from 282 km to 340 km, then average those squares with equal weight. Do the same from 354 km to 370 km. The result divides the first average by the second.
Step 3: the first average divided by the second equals 0.89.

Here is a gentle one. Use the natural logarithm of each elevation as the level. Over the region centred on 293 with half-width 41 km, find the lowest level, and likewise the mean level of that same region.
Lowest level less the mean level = -0.091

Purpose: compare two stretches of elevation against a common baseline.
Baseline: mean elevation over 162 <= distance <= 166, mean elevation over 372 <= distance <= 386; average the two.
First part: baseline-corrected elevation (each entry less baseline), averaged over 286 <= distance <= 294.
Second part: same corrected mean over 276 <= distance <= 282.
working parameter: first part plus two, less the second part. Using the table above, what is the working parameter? 23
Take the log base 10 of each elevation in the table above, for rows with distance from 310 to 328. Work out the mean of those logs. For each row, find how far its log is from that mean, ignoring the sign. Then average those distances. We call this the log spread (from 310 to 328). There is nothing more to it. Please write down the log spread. 0.0092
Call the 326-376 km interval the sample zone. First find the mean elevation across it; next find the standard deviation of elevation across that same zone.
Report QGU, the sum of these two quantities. 346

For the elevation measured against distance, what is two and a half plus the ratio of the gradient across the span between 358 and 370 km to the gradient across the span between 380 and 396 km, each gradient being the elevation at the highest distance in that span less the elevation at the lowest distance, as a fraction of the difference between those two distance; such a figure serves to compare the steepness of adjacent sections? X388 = 3.0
